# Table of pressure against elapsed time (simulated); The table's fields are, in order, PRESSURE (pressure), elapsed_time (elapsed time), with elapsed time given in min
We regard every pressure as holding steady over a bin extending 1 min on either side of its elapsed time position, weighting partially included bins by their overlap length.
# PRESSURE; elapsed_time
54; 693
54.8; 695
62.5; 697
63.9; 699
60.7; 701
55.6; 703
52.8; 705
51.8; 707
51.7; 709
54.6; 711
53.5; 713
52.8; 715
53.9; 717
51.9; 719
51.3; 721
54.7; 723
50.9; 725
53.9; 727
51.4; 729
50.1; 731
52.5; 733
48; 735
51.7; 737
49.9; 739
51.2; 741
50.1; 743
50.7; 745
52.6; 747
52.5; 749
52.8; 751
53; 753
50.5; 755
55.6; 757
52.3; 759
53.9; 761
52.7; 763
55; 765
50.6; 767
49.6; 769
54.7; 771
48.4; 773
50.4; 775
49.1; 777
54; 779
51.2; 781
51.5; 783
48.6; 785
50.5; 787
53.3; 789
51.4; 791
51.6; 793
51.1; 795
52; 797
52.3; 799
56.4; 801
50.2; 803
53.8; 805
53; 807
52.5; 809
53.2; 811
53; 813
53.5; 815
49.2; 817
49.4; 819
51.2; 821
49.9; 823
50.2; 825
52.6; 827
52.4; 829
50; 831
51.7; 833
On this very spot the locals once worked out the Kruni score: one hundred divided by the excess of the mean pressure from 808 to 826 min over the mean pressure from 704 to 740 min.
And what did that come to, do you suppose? -136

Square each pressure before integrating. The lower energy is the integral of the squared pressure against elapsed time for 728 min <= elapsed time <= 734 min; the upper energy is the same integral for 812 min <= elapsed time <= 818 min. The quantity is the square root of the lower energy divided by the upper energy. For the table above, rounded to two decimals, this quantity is 0.99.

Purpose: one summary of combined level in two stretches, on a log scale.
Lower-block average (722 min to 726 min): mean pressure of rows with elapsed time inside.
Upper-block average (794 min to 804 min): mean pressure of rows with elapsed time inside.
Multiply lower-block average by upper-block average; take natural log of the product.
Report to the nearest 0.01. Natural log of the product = 7.93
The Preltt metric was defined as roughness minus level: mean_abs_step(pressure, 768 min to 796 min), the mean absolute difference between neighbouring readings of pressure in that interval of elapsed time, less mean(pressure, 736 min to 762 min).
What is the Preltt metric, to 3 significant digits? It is -49.5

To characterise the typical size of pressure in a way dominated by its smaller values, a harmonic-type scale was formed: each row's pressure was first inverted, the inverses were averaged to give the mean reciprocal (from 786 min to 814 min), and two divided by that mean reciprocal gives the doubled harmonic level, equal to 105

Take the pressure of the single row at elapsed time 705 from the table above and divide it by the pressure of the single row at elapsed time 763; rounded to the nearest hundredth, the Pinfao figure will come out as 1.00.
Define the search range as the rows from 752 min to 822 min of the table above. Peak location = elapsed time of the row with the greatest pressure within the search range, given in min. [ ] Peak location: 801 min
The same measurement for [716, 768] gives 757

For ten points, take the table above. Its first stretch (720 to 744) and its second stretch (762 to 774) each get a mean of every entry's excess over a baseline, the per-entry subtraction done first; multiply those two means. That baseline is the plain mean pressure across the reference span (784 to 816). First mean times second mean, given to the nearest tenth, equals 0.4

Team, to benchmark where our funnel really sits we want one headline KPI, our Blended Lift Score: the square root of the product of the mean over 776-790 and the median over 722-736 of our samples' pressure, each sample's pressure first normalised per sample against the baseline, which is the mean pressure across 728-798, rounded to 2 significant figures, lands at 0.99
